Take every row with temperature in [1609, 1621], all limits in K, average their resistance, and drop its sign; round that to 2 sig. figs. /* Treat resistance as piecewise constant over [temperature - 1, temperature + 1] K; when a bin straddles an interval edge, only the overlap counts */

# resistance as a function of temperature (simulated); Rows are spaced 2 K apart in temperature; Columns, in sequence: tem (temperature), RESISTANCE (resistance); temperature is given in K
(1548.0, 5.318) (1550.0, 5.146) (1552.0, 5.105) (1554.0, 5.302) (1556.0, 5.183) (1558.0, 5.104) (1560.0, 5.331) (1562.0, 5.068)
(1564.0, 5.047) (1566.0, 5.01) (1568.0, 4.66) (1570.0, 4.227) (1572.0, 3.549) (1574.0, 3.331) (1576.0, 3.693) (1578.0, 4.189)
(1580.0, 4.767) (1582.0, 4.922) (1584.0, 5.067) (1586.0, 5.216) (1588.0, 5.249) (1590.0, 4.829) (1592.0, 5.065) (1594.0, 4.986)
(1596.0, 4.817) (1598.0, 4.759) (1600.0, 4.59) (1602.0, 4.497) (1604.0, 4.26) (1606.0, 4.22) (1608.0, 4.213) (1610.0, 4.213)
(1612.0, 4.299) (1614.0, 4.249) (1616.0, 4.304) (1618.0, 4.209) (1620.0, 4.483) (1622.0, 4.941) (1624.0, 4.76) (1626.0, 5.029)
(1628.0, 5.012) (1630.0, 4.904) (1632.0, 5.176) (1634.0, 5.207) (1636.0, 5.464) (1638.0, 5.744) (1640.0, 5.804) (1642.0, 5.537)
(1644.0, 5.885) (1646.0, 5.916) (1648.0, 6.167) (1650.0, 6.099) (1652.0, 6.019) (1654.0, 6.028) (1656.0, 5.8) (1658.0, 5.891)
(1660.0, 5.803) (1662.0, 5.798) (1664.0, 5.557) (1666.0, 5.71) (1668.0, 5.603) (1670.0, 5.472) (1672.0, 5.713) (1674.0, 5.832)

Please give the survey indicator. 4.3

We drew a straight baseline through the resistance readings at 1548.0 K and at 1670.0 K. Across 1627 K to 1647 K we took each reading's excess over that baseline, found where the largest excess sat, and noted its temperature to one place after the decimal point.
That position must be 1646.0 K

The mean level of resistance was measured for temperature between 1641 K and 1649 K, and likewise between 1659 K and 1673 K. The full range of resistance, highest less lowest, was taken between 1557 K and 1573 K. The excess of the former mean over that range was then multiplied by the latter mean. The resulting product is 23.2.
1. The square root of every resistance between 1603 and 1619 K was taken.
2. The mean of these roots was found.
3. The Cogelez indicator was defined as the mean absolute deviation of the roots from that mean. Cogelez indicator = 0.008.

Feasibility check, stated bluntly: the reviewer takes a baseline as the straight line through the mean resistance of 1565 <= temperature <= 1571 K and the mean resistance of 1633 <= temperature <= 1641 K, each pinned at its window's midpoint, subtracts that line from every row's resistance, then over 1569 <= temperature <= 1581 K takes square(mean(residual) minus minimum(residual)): 0.378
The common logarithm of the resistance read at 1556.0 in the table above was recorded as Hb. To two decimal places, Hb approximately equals 0.71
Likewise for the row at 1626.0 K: 0.70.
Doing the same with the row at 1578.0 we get 0.62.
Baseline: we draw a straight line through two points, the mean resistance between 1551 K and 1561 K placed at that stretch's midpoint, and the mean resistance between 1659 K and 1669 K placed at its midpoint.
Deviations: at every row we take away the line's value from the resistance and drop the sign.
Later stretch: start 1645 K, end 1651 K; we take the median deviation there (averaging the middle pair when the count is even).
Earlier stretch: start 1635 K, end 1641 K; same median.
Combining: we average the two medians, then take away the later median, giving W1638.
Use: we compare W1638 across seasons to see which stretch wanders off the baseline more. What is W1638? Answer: -0.15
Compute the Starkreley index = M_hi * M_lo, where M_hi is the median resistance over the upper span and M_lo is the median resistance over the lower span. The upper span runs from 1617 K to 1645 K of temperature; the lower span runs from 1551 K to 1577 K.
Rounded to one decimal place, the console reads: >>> 25.8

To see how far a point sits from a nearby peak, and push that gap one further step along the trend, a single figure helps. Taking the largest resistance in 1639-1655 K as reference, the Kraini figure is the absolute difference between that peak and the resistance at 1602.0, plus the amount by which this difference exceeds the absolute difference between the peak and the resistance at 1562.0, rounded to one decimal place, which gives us 2.2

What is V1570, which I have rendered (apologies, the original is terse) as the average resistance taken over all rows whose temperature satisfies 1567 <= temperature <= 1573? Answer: 4.1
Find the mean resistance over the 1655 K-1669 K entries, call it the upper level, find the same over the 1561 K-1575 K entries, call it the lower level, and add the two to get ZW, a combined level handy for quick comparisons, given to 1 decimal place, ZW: 10.2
